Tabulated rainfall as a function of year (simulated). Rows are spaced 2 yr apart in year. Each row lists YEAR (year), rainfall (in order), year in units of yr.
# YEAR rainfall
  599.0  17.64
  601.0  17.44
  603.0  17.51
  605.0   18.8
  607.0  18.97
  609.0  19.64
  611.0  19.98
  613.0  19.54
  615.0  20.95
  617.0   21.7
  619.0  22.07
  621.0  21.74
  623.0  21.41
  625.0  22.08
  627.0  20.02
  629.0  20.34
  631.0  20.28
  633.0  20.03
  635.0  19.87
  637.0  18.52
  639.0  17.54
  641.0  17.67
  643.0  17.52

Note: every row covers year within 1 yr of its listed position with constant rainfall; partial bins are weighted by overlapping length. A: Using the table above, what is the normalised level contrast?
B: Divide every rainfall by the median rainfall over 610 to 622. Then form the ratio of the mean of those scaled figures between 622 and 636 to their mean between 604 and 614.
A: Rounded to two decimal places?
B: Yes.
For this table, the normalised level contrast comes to 1.06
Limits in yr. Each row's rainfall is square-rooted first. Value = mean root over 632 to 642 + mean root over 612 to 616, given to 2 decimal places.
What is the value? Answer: 8.82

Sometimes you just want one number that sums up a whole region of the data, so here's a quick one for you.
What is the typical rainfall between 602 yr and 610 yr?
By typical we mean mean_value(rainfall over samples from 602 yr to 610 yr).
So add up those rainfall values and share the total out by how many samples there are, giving 18.7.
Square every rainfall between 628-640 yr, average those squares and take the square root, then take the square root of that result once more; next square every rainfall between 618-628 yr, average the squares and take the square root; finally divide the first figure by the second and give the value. 0.205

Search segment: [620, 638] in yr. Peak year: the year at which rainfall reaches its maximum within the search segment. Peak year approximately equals 625.0 yr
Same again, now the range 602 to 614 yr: 611.0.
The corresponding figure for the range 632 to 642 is 633.0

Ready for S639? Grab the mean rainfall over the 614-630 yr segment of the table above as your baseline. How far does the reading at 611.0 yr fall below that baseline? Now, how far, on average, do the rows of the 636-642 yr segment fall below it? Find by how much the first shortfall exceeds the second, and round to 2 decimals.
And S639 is -2.07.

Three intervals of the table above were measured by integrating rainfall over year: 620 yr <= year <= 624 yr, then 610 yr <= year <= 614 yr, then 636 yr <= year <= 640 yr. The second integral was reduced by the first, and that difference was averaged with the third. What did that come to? 32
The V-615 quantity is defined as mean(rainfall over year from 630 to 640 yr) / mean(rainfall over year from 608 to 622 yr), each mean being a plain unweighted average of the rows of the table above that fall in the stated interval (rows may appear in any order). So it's 0.93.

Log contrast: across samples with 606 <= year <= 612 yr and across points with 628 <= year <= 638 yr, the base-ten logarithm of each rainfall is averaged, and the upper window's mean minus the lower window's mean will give 0.01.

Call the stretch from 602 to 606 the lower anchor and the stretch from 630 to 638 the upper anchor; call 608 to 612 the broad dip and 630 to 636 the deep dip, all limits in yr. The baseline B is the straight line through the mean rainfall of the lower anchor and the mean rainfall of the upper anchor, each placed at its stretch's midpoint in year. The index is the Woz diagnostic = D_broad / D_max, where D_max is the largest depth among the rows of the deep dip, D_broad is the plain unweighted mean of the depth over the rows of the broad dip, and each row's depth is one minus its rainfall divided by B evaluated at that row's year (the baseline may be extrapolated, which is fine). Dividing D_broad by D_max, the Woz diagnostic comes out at 10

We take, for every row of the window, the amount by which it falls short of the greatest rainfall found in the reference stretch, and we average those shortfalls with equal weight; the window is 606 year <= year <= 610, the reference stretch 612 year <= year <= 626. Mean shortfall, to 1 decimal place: 2.8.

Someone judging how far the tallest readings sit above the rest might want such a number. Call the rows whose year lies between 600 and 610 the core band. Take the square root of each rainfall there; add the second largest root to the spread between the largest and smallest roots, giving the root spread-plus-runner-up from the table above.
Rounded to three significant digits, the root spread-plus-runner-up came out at 4.61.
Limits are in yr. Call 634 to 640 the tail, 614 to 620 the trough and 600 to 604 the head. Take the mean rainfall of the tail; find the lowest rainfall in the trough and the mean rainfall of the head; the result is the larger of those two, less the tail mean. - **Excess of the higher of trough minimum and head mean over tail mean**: 2.3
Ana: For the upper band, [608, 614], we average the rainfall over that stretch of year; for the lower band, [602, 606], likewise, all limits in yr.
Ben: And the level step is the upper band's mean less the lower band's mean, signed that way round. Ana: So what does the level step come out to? 1.6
